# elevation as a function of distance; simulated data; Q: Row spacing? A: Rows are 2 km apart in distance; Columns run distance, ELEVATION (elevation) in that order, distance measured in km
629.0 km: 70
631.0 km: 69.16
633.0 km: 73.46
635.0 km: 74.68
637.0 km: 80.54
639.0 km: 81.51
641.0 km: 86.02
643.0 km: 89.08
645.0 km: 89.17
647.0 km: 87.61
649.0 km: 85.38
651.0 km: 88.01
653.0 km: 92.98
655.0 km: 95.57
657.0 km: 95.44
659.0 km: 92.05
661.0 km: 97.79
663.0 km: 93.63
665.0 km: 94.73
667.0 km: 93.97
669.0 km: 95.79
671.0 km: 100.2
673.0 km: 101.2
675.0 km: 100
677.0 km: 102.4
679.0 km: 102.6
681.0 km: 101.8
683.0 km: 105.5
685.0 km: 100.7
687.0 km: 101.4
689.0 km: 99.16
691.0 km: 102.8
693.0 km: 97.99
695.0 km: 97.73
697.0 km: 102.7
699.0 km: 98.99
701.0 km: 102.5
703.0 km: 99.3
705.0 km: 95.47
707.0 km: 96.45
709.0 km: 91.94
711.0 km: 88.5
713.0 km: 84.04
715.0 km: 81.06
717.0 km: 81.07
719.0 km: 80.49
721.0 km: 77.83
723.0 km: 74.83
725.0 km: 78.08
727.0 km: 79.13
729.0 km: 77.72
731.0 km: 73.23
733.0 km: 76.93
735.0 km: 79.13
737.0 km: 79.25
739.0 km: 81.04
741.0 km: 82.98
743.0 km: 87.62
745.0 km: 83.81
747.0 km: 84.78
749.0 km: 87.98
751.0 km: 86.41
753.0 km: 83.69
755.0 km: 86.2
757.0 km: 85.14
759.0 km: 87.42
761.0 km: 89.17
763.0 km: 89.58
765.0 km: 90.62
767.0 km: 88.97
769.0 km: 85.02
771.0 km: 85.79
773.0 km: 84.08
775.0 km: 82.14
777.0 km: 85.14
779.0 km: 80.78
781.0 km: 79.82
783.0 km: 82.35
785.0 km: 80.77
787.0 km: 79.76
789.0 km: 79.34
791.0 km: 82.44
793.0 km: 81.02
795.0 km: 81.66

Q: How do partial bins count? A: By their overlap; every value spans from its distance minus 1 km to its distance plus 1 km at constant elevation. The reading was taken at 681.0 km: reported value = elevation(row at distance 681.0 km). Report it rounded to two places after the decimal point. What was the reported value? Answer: 101.80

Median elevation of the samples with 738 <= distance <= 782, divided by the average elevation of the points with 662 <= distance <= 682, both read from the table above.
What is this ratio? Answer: 0.86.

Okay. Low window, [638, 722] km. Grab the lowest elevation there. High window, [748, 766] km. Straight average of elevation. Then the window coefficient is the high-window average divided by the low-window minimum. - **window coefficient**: 1.12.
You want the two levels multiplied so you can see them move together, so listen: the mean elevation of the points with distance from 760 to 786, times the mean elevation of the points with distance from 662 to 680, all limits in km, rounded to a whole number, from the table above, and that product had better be 8348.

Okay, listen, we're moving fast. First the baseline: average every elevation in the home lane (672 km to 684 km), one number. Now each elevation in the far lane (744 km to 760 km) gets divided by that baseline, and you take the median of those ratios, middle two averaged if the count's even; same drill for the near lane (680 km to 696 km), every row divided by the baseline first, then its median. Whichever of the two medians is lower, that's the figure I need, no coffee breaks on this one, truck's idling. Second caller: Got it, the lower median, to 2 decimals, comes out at 0.84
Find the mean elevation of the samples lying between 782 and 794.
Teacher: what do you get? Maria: 81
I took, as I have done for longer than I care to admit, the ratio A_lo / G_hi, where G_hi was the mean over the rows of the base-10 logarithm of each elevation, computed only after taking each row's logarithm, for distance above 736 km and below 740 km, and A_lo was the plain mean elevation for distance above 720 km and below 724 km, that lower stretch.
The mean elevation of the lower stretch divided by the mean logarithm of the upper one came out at 40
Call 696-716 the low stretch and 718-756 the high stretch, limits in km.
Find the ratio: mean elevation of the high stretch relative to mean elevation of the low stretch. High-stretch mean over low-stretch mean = 0.86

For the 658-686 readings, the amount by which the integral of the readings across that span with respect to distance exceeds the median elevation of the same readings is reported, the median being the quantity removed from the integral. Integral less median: 2665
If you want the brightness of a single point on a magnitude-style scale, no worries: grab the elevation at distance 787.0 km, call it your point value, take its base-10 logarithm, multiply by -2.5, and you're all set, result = -4.75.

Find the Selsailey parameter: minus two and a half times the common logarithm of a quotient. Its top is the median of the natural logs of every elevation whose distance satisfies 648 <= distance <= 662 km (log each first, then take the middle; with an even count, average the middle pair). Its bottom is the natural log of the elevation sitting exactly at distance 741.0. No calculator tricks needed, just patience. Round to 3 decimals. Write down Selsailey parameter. -0.028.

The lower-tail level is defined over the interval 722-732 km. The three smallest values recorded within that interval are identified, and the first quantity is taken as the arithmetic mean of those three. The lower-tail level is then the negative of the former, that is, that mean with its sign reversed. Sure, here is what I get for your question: -75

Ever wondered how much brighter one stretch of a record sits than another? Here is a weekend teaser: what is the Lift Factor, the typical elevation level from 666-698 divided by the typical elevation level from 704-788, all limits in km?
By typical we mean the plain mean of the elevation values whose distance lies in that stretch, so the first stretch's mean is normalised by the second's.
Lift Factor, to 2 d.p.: 1.20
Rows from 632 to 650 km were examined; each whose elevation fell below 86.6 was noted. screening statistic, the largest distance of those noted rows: 649.0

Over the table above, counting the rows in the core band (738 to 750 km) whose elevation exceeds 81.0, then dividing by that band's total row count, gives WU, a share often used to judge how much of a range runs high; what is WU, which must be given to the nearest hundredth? 1.00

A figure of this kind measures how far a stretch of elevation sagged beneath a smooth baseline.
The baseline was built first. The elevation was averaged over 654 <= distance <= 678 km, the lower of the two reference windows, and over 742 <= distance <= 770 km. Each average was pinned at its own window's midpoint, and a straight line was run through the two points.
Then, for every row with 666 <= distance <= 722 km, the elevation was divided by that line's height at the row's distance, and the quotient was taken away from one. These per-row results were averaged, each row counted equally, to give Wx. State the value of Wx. -0.02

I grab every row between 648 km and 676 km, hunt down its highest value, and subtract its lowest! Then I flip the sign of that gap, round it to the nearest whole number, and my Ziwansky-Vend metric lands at -16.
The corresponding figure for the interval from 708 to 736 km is -19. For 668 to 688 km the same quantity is -10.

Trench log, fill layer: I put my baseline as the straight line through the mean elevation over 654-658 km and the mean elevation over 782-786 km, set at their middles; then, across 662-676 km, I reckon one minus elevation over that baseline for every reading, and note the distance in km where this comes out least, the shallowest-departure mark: 673.0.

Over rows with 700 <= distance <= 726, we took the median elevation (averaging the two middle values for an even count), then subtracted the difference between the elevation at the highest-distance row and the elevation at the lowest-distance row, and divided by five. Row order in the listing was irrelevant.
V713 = 21.7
